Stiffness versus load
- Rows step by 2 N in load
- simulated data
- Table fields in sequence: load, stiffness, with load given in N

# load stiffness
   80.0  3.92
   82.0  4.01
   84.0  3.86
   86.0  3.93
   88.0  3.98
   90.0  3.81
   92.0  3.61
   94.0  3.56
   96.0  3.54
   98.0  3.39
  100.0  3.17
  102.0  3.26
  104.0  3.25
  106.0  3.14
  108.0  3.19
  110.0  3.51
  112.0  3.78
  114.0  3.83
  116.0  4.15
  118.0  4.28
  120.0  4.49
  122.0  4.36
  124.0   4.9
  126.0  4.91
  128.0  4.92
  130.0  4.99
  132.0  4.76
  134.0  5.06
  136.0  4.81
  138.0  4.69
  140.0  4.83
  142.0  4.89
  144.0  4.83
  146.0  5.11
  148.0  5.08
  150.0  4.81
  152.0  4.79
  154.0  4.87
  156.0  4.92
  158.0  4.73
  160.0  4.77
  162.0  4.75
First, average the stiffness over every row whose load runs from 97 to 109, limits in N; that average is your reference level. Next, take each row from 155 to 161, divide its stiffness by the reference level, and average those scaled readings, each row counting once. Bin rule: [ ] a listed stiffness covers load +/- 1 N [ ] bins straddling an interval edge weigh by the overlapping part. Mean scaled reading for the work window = 1.49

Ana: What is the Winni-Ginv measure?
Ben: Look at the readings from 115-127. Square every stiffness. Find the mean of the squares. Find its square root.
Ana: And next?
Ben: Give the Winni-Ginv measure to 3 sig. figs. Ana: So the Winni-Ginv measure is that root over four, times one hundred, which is 113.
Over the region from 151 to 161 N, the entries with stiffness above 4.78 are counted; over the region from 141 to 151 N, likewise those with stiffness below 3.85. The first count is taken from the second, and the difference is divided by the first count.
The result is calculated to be -1.0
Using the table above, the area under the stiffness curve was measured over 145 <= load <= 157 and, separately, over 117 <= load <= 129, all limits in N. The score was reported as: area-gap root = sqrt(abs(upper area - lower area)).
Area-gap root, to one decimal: 1.9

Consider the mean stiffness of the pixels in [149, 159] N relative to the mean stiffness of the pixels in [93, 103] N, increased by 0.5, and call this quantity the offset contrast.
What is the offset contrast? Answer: 1.93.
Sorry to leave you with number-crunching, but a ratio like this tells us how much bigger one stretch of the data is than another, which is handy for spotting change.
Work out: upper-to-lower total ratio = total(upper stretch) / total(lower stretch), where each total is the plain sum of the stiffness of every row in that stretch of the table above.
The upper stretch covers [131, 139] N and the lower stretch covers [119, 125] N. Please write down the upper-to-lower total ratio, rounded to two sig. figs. 1.4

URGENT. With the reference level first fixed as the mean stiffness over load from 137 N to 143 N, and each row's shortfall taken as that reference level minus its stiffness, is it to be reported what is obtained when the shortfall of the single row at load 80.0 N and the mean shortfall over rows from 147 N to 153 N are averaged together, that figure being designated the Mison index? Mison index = 0.40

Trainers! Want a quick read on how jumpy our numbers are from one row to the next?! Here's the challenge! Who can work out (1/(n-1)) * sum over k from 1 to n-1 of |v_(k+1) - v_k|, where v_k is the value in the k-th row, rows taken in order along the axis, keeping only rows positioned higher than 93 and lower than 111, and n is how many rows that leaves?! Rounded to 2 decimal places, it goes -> 0.12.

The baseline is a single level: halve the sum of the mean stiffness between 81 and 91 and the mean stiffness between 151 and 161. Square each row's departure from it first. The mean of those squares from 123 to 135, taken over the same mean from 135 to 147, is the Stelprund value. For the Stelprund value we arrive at 1.2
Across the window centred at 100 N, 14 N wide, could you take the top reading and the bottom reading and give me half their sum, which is 3.35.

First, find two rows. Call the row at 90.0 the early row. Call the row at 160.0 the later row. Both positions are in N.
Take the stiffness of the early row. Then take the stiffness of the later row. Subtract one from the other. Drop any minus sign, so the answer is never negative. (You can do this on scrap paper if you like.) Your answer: 1.0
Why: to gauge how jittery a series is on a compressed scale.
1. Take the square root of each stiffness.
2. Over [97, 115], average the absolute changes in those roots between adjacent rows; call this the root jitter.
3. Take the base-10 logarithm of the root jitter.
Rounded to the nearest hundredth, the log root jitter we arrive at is -1.42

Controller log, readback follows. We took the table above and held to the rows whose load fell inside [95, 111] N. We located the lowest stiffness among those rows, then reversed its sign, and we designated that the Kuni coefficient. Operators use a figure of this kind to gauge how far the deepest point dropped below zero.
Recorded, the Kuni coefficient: -3.14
